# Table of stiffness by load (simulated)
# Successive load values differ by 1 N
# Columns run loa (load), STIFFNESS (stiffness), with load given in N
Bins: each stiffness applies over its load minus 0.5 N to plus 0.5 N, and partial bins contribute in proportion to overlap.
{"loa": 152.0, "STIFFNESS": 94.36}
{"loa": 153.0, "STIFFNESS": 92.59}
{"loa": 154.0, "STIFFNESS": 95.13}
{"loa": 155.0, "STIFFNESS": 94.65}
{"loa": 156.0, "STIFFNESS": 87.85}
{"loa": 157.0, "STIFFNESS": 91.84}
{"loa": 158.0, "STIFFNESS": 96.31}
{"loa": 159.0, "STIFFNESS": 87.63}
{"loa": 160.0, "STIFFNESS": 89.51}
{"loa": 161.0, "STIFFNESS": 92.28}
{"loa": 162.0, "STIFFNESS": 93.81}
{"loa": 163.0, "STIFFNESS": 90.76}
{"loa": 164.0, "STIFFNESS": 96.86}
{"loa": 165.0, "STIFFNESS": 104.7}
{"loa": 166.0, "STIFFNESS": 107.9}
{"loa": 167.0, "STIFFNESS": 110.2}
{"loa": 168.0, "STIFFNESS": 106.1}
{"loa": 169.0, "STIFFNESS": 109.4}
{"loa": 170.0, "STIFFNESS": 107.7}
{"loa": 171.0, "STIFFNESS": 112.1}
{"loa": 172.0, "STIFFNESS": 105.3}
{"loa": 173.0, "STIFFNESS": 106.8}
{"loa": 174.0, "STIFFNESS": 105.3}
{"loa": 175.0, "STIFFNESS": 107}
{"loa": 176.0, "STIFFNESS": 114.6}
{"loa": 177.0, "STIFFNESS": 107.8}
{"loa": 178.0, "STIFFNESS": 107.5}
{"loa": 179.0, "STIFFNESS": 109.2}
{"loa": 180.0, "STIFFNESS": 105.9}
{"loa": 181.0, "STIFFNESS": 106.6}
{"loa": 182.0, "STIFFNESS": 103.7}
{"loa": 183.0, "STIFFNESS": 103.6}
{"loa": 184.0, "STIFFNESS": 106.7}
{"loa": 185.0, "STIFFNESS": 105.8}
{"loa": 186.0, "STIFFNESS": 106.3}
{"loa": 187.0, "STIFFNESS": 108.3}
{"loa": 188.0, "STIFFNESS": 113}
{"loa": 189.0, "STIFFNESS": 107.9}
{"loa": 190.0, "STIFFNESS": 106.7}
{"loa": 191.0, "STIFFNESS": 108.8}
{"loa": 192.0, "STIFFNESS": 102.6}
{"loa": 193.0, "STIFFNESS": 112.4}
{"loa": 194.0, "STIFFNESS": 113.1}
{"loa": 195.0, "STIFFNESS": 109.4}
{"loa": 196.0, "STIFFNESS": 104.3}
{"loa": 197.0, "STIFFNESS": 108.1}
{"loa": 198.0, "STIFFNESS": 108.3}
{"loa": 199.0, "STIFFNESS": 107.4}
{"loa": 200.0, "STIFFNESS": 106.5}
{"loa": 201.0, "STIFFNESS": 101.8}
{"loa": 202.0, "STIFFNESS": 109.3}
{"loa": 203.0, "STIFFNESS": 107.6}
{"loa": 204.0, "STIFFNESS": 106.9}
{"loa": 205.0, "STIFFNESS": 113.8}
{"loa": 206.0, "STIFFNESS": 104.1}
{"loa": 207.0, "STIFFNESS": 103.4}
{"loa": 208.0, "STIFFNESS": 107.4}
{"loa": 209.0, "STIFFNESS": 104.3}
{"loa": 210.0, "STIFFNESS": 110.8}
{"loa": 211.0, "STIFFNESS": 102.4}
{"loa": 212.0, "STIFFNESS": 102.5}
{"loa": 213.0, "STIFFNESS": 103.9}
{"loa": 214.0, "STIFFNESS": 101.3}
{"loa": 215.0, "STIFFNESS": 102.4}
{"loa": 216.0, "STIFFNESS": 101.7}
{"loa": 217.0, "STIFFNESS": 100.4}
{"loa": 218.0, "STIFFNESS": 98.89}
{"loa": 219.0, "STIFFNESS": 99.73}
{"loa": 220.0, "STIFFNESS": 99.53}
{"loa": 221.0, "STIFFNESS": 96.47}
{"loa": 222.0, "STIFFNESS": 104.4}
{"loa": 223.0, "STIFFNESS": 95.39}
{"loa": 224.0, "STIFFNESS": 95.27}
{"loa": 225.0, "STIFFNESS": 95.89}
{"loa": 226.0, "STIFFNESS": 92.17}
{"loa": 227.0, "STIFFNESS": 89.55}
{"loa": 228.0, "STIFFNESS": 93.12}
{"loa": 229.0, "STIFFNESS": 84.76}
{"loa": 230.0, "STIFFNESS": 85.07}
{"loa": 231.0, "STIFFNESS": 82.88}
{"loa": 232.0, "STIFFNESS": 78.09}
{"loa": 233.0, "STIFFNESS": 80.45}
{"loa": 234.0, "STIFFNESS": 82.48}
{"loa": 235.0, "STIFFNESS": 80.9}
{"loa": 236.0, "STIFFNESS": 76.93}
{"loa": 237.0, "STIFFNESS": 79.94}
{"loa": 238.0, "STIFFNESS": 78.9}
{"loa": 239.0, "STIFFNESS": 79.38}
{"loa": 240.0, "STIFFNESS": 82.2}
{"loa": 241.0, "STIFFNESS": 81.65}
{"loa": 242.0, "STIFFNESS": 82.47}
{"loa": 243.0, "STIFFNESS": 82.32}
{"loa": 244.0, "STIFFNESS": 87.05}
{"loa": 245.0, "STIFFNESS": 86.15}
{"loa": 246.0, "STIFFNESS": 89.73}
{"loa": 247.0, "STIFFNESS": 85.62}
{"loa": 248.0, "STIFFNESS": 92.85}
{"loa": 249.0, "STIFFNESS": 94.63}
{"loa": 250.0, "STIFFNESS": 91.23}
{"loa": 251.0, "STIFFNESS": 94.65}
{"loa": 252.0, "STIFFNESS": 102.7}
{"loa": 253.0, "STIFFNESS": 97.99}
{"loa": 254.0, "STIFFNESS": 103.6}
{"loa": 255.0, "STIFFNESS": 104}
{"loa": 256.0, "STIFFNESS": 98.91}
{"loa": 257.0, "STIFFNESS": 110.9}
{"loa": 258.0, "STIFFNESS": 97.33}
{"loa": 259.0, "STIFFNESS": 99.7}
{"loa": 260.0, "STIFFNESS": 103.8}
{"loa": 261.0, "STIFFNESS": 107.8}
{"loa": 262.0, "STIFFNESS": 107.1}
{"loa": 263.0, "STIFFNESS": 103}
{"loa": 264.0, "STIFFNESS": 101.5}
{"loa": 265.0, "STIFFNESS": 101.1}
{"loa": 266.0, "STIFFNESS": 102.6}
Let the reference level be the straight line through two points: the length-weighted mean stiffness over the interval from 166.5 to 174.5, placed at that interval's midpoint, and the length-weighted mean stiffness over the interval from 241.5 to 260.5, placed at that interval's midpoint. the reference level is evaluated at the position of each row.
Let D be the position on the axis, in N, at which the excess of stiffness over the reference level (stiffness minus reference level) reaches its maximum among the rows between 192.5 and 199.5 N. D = 194.0 N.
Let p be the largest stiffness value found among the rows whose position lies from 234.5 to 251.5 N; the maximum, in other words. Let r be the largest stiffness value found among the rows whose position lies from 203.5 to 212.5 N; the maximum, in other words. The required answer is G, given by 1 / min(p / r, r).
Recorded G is 1.20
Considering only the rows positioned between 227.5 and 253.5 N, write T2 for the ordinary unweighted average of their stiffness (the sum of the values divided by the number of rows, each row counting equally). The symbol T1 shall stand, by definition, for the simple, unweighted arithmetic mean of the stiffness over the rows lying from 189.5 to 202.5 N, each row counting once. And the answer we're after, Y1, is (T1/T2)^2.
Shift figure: 1.57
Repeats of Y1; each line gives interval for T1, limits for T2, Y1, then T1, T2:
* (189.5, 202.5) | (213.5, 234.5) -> 1.33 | 108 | 93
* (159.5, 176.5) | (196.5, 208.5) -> 0.94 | 104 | 107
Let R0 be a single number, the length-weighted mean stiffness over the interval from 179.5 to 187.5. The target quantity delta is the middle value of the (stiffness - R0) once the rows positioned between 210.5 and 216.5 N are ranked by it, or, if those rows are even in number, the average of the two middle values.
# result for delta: -3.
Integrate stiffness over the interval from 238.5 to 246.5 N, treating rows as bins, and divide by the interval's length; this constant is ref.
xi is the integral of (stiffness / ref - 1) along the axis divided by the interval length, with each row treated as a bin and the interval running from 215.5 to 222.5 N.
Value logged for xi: 0.19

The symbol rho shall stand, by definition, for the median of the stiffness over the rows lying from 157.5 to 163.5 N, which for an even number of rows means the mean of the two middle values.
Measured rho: 92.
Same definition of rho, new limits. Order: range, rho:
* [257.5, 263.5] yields 103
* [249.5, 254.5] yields 98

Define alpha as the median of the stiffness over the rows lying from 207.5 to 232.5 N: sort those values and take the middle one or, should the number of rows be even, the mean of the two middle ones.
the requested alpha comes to 100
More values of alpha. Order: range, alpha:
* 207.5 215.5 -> 103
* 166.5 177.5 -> 108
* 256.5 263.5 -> 104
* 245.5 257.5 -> 96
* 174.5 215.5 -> 107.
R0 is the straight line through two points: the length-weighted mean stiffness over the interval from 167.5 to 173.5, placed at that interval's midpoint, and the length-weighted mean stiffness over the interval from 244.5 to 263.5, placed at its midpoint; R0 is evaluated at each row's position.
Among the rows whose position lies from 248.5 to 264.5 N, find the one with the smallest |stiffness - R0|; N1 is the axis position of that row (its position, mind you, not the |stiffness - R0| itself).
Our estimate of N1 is 256.0 N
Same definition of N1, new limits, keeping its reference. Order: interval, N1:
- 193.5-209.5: 206.0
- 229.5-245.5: 244.0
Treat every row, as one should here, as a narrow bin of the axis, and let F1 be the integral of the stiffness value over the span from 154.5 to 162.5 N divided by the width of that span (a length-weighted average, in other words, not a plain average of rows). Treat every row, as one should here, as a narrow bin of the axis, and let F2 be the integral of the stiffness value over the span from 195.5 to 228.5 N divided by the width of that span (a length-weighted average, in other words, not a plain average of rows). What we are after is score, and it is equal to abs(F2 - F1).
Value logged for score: 11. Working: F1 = 92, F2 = 102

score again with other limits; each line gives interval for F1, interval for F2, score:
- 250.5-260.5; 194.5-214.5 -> 5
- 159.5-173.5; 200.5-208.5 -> 4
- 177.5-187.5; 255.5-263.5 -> 3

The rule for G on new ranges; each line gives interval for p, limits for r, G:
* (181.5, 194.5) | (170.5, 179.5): 1.01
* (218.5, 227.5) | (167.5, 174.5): 1.07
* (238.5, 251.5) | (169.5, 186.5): 1.21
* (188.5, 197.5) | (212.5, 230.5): 0.92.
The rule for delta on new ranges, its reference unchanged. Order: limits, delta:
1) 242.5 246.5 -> -19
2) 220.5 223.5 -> -9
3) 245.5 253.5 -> -12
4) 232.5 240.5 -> -26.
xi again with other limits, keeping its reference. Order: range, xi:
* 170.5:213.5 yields 0.28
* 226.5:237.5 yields -0.01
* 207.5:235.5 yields 0.14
